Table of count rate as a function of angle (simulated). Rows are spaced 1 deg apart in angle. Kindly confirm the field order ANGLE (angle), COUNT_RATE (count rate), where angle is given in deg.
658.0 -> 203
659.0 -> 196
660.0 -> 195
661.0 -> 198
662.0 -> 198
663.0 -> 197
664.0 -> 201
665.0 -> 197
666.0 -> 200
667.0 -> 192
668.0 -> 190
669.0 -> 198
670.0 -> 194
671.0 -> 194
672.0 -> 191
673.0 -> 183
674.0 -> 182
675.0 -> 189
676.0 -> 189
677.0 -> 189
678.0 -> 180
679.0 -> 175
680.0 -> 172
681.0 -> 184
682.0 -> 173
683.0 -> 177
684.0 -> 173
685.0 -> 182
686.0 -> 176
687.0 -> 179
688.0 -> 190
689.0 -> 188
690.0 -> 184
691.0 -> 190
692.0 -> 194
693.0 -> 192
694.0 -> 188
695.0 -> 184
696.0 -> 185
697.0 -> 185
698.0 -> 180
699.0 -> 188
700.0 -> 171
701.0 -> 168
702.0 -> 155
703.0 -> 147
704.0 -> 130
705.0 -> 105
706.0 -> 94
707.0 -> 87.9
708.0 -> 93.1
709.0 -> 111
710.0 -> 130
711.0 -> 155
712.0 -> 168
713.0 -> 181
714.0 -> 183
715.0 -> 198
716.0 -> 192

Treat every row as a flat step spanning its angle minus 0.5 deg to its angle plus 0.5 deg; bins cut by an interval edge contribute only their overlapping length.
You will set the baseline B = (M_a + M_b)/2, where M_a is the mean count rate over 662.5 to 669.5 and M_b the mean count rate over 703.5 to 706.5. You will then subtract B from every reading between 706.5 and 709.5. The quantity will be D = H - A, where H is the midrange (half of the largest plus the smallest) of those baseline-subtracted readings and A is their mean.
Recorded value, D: 2.1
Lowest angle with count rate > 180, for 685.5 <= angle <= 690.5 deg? 688.0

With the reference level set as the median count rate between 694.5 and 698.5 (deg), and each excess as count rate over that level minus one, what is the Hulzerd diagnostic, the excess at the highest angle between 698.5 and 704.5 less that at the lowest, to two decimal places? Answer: -0.31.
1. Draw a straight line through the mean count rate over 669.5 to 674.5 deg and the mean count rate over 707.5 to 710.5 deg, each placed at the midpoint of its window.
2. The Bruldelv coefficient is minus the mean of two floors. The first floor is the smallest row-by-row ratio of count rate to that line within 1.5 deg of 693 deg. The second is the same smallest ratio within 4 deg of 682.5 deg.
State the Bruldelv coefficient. -1.16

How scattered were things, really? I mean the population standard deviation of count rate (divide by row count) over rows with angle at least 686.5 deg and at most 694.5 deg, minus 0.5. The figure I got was 3.9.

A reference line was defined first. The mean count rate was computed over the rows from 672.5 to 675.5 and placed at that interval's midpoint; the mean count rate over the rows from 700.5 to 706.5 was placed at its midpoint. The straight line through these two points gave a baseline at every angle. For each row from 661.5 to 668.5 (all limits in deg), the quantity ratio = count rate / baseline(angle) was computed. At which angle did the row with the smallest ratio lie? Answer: 662.0 deg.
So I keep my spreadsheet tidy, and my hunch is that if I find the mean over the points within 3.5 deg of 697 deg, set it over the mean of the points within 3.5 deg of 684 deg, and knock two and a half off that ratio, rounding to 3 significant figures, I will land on -1.47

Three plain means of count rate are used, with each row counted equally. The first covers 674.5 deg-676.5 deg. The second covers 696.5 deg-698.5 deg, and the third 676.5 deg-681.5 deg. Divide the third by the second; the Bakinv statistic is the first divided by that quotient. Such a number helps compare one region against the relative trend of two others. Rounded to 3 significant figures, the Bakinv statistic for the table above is 192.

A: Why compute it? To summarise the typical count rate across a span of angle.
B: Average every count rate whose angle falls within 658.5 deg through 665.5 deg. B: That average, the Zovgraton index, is 197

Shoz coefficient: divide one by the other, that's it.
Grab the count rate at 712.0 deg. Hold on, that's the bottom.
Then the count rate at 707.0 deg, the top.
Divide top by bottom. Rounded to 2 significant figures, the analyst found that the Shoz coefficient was 0.52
